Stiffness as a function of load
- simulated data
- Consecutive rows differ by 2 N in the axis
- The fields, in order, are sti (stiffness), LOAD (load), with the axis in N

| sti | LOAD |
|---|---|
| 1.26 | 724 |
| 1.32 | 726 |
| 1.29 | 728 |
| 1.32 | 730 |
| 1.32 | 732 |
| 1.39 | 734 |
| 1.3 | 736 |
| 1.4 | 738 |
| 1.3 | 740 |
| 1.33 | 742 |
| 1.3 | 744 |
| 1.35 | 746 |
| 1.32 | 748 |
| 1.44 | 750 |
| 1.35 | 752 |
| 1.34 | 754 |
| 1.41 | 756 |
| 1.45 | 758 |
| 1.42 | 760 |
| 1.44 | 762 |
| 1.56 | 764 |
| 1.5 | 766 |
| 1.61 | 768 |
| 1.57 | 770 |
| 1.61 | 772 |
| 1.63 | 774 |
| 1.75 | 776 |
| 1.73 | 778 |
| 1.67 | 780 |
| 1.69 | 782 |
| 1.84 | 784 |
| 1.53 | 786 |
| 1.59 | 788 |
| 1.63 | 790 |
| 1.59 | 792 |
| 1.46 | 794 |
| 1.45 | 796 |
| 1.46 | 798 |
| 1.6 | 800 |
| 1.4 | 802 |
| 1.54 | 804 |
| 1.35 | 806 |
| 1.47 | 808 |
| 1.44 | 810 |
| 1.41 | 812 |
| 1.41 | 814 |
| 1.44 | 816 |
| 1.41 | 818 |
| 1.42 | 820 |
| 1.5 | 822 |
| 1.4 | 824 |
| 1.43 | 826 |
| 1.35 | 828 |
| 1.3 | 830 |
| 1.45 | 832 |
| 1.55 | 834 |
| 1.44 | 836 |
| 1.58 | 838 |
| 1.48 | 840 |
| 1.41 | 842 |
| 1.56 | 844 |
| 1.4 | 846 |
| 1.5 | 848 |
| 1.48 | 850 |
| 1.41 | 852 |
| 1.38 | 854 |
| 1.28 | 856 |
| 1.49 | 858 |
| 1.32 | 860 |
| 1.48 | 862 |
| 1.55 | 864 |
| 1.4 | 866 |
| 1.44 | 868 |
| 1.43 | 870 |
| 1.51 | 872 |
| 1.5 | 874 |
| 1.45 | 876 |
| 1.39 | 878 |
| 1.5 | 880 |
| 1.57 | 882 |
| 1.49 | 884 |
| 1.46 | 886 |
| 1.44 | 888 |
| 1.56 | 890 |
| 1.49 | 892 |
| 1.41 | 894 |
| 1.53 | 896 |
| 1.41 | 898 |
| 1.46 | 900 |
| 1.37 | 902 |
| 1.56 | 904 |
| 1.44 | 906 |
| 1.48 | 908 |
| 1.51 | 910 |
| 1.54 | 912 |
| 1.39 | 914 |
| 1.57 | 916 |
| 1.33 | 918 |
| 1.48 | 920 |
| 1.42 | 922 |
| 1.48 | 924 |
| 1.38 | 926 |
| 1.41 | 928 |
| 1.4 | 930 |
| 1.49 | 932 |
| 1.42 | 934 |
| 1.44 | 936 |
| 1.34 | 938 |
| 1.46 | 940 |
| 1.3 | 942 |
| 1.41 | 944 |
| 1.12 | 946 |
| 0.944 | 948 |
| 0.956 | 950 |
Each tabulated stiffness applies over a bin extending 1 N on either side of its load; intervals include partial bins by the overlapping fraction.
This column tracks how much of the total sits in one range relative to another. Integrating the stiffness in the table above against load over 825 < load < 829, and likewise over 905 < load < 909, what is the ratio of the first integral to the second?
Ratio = 1.0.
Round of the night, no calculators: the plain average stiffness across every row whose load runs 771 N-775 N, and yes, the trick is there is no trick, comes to 1.62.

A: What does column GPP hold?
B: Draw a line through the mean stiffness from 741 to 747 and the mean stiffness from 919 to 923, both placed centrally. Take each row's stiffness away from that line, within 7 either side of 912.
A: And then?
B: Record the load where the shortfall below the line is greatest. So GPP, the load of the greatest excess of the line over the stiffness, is 918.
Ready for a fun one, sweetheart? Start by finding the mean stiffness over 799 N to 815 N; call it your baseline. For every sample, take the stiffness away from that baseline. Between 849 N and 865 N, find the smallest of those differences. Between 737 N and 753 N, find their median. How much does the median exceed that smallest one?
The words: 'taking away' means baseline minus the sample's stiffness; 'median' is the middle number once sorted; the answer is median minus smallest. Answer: 0.210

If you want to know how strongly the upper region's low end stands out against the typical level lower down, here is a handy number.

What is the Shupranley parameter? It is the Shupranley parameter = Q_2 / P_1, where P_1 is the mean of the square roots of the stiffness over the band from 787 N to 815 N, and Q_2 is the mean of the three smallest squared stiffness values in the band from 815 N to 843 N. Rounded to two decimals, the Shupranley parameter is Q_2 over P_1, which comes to 1.50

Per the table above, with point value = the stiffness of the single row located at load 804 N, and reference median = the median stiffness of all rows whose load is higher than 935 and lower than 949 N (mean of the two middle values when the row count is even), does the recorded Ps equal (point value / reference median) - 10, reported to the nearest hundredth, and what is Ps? -8.85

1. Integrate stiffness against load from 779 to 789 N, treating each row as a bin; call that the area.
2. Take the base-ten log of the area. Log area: 1.22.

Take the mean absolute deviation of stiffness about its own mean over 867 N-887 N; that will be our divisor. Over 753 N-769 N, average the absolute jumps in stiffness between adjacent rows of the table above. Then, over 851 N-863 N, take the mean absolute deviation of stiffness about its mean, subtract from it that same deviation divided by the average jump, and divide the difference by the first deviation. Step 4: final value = -24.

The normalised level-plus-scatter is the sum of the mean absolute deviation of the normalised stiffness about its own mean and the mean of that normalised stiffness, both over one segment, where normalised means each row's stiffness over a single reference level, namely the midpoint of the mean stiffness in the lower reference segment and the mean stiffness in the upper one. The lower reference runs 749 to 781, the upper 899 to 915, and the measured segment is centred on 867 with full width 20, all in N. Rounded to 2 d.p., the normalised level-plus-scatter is 1.00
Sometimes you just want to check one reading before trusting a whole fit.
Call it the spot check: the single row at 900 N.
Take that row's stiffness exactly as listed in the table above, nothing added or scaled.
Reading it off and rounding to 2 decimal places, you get 1.46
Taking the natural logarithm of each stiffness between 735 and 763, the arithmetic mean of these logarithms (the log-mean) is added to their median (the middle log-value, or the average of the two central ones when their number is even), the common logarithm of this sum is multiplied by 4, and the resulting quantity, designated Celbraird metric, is -0.85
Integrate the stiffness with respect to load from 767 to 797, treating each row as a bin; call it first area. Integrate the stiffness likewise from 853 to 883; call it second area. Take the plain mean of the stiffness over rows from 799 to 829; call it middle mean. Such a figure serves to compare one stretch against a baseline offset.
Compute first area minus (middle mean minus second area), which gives 91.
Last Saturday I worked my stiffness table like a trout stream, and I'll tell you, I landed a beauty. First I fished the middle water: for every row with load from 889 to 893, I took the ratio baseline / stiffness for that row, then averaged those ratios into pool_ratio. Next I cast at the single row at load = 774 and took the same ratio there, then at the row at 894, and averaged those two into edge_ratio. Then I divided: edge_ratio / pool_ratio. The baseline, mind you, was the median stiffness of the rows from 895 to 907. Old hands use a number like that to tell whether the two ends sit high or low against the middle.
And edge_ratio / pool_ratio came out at 1.01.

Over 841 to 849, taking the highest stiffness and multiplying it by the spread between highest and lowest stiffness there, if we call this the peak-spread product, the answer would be 0.25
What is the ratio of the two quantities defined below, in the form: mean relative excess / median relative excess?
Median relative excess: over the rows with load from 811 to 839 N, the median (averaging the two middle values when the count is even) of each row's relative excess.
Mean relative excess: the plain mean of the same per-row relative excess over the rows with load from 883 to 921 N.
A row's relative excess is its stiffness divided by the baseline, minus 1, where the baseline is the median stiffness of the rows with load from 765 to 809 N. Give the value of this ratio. 0.73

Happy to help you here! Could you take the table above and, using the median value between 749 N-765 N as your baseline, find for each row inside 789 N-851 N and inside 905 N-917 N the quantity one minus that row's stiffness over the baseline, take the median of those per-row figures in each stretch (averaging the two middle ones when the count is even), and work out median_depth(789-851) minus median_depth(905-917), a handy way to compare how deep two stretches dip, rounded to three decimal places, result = 0.031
